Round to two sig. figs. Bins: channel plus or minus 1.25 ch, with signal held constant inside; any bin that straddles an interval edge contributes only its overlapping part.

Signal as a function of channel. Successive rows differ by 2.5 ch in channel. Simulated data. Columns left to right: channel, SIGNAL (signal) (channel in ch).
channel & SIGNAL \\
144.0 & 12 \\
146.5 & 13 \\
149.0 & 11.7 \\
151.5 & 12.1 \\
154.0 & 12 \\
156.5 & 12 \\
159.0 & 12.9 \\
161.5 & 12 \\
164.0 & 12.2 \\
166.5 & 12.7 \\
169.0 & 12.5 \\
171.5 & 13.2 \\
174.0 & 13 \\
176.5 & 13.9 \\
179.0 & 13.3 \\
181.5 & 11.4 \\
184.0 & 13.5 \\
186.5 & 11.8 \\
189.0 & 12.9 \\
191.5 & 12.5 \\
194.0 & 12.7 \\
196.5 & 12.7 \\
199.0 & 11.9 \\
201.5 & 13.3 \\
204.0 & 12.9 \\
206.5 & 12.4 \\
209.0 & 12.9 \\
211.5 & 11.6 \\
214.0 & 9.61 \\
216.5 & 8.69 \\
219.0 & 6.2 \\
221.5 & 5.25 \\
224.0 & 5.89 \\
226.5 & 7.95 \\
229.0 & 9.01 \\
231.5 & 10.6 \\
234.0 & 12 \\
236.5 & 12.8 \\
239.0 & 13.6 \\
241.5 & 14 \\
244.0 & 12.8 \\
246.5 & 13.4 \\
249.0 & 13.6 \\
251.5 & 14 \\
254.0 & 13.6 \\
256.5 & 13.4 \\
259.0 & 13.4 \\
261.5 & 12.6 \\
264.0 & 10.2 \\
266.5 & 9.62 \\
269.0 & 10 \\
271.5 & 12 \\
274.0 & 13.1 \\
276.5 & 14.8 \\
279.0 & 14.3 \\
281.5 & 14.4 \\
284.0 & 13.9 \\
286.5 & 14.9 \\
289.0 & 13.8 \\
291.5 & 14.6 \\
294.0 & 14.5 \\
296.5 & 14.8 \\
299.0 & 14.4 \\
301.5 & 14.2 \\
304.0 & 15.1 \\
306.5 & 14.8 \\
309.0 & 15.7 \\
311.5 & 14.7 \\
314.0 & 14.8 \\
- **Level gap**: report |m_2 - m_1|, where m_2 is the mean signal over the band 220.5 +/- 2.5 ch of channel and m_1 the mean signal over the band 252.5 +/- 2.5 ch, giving 8.1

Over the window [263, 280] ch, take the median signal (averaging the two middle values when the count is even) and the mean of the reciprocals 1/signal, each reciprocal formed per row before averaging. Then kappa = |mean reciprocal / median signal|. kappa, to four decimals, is 0.0071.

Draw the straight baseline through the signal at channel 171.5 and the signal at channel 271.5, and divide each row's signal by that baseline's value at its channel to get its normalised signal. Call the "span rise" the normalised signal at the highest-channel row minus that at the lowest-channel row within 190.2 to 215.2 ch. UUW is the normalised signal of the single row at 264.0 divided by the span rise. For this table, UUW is -4.1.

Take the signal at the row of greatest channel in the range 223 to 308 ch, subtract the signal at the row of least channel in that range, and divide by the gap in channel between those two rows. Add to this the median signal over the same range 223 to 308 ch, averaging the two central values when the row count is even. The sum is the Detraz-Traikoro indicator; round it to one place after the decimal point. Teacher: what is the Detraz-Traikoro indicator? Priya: 13.7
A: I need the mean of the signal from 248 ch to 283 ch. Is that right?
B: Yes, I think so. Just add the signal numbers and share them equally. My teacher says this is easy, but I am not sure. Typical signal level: 12.8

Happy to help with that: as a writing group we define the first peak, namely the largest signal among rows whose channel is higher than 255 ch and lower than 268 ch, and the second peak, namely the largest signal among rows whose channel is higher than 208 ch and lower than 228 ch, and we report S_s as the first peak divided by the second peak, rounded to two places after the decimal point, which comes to 1.04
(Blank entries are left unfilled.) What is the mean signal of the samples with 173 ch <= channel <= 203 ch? 12.7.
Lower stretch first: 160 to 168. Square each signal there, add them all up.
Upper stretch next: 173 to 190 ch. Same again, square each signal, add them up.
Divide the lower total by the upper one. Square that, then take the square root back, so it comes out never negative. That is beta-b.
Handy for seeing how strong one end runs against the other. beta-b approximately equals 0.39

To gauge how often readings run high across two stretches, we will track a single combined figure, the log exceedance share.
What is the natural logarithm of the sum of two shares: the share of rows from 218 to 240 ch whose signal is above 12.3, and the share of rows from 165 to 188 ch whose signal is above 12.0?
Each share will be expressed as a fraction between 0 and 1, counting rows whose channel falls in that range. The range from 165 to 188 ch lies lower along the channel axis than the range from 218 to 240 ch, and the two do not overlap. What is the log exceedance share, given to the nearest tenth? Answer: 0.0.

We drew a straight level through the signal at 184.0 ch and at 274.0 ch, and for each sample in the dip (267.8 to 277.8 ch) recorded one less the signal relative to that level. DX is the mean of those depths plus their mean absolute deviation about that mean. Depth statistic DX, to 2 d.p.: 0.16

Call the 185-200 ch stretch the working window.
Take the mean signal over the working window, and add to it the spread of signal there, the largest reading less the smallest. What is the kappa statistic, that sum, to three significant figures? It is 13.5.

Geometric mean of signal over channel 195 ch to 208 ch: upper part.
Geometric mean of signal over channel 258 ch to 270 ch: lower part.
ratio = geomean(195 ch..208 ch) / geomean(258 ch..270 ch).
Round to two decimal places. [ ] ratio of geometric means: 1.14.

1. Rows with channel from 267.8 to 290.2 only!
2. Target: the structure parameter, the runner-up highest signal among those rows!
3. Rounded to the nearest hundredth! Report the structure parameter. 14.80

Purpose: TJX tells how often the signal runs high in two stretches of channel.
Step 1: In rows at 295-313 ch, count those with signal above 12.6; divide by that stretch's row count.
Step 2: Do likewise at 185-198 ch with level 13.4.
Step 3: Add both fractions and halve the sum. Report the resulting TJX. 0.50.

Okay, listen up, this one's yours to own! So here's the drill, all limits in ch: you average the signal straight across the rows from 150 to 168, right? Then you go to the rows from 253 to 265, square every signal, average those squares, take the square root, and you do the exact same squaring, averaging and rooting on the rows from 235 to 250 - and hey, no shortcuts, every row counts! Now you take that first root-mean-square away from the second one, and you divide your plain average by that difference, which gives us 18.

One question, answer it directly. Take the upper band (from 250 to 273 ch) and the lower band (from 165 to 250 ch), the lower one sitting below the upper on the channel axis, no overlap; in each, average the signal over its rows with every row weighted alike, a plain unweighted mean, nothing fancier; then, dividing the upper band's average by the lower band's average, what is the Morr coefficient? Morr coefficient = 1.04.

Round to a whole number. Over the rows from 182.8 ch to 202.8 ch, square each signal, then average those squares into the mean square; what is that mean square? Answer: 161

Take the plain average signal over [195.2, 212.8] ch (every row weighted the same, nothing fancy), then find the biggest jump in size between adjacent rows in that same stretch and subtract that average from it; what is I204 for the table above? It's -11.1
